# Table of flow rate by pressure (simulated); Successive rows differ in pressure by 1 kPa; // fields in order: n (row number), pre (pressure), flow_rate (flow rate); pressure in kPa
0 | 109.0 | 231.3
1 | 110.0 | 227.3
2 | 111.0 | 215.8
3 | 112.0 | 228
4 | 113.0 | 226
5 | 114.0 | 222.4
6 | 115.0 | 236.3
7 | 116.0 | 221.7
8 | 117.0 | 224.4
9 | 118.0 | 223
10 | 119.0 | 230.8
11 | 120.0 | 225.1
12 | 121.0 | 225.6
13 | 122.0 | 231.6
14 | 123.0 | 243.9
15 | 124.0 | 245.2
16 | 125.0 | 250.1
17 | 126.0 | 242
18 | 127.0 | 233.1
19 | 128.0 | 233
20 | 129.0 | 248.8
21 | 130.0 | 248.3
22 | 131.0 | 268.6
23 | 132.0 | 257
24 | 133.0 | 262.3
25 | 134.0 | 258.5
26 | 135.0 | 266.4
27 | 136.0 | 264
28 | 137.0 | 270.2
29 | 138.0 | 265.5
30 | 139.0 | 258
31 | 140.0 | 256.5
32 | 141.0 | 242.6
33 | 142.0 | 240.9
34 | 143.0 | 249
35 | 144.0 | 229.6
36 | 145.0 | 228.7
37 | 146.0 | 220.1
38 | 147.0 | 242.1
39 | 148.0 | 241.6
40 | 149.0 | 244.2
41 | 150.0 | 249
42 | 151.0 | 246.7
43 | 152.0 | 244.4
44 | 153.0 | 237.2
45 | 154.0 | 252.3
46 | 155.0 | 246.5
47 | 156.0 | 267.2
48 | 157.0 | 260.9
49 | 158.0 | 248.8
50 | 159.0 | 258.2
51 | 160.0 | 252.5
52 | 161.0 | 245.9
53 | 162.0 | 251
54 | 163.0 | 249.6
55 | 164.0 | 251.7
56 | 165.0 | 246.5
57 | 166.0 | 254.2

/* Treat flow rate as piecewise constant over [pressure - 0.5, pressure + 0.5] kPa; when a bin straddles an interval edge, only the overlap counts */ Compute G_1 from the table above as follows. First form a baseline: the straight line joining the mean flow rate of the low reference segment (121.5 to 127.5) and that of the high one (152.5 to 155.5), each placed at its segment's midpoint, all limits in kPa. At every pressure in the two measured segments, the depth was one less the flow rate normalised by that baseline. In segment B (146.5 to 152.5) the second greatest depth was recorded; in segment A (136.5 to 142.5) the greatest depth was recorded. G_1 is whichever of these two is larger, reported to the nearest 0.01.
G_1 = 0.01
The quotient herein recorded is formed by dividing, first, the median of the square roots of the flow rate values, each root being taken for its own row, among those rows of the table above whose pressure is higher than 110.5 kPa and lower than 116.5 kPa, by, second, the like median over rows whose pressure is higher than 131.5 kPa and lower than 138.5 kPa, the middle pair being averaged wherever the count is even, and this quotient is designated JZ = 0.92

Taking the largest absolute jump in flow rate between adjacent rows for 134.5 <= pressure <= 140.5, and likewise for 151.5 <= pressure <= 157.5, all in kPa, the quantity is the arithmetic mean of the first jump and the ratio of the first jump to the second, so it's 3.9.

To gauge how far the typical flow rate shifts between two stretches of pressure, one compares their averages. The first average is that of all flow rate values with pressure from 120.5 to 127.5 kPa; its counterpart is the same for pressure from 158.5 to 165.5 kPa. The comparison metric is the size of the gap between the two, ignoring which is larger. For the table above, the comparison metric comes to 12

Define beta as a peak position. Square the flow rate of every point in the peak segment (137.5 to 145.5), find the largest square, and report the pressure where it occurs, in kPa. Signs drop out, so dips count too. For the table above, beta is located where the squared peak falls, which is 138.0 kPa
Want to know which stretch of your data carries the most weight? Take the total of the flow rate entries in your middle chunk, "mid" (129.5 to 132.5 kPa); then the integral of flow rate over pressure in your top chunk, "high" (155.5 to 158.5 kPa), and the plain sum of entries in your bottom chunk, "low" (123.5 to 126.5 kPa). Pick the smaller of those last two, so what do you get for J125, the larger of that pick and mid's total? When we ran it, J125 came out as 774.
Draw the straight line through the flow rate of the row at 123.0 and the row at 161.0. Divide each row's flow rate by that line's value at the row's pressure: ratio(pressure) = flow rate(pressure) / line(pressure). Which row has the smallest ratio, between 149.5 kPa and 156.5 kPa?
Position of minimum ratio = 153.0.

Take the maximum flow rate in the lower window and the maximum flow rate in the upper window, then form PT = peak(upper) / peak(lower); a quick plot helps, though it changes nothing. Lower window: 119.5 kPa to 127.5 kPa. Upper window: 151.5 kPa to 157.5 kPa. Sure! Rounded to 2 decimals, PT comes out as 1.07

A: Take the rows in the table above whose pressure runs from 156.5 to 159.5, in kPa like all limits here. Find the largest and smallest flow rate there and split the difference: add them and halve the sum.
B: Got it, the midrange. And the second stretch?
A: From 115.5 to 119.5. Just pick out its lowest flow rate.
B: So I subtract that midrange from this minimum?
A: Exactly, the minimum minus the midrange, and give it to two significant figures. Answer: -33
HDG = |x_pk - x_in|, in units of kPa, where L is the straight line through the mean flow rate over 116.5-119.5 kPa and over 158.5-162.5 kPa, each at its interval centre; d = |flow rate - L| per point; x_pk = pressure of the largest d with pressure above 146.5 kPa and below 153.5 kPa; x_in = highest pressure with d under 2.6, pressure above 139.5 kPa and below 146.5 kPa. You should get 11 kPa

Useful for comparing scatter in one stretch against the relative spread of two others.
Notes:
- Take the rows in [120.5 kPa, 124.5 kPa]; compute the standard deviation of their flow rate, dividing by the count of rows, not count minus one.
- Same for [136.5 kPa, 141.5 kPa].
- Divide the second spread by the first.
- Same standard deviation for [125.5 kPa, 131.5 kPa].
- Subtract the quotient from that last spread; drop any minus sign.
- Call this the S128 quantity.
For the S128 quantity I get 11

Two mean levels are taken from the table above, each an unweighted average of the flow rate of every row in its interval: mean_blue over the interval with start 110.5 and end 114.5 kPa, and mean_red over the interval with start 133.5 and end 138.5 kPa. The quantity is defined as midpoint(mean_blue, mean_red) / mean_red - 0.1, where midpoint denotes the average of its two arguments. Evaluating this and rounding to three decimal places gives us 0.821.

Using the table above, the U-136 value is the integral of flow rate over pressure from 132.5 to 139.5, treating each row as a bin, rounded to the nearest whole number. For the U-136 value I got 1845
